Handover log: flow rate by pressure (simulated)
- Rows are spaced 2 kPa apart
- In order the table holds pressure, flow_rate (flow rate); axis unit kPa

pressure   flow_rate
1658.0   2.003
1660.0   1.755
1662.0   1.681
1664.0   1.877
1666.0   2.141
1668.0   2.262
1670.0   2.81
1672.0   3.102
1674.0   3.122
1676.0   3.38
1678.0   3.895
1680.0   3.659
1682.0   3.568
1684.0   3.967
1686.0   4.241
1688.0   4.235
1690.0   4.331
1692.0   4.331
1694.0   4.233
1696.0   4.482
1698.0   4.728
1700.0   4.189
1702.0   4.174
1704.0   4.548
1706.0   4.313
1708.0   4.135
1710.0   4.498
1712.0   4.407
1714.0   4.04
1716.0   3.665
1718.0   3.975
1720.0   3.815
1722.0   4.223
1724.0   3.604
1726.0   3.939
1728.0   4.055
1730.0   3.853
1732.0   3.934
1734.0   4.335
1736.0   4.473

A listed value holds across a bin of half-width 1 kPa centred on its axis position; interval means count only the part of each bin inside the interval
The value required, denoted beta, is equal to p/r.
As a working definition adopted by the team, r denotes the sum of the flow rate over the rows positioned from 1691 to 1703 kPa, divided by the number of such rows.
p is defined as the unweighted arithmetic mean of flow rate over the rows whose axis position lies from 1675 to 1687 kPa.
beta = 0.87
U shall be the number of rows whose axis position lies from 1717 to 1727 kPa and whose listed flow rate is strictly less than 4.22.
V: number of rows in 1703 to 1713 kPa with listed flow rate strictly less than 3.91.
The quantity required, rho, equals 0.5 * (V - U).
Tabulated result -2.0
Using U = 4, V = 0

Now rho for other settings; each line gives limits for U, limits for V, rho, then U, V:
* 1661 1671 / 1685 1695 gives -2.5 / 5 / 0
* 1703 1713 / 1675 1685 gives 1.5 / 1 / 4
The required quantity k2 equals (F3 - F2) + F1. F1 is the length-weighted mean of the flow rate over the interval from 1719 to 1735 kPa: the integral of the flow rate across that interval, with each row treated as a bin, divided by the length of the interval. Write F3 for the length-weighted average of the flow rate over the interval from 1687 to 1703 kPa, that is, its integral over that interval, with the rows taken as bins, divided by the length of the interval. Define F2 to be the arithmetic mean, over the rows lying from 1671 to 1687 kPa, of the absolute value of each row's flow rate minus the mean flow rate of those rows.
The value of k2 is 7.98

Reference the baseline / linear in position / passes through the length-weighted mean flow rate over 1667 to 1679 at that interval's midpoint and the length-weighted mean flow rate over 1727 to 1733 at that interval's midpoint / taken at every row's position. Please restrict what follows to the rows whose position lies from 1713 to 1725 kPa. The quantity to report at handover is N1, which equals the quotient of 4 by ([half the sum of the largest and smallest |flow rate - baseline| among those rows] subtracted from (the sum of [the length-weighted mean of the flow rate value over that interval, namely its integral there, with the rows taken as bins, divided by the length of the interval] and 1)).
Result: 0.85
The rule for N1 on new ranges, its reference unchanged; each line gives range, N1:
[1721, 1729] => 0.85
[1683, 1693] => 0.91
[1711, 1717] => 0.86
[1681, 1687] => 0.93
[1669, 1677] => 1.01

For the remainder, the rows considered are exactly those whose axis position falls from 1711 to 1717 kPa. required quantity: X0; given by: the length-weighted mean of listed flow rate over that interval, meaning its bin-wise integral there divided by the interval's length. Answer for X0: 4.04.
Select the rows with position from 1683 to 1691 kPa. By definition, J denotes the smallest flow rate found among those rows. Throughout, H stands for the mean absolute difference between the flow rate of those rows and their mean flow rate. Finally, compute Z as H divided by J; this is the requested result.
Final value 0.029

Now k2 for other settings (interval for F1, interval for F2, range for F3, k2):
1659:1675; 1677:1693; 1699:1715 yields 6.38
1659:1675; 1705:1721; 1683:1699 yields 6.43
